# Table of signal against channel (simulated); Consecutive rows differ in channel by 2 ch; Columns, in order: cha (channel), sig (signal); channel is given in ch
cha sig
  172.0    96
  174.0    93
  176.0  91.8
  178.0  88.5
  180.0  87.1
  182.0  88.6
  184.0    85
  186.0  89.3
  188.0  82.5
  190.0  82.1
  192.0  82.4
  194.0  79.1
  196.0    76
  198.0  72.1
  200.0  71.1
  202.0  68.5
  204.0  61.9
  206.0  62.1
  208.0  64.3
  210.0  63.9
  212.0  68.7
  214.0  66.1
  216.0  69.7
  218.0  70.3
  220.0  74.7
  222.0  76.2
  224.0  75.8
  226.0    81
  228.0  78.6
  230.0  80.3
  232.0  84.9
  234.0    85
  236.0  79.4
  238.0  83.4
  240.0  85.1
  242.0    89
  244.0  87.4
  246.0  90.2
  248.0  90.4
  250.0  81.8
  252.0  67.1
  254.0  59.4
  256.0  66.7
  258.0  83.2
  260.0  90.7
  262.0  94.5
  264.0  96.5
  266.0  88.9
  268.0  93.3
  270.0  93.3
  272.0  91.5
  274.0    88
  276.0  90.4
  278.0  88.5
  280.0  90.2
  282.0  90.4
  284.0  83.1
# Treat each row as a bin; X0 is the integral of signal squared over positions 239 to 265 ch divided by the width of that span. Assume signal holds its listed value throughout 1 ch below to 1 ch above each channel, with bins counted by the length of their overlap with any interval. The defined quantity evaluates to 7052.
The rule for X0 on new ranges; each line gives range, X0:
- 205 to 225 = 4810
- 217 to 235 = 6188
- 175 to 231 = 5904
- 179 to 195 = 7154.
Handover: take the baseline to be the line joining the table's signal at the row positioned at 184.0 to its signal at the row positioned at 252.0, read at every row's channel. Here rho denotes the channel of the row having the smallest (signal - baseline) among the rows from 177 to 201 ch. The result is 200.0 ch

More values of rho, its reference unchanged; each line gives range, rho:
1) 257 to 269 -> 258.0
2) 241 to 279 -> 254.0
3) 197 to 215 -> 204.0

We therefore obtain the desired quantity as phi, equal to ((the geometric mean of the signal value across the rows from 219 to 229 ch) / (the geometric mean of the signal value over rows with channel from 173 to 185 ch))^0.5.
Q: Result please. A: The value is 0.93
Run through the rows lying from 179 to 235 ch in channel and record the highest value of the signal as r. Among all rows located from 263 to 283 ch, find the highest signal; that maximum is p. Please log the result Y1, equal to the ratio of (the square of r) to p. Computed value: 83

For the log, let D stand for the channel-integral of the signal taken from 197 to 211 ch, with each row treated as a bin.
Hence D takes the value 928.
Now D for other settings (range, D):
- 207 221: 955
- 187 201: 1091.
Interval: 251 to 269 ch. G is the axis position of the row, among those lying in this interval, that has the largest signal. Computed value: 264.0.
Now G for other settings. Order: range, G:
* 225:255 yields 248.0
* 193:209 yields 194.0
